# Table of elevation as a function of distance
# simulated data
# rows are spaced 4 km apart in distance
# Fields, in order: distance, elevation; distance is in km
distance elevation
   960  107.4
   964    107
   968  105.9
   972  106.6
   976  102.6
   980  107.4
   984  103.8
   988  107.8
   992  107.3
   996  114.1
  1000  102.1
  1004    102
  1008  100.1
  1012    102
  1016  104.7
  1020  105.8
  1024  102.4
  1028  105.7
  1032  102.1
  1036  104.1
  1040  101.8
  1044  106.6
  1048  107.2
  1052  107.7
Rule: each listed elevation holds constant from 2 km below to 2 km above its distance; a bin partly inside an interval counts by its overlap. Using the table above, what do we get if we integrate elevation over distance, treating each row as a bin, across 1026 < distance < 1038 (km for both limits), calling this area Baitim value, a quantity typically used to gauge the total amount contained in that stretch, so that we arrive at 1248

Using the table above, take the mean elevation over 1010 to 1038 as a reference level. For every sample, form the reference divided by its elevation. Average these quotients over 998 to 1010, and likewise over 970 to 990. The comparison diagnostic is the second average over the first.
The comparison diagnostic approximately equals 0.960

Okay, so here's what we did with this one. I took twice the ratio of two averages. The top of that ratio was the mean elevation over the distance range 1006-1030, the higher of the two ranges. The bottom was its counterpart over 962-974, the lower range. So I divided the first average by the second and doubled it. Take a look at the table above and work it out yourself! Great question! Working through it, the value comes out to 1.94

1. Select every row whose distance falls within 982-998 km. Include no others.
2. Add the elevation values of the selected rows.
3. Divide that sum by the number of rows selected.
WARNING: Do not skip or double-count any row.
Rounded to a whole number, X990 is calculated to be 108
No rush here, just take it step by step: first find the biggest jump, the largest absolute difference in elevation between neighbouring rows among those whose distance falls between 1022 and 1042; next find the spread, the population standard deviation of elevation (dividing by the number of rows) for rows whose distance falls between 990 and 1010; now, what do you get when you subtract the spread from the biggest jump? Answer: -1.5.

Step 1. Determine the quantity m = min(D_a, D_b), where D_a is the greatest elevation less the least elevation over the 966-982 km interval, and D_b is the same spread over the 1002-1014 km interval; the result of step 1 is 1.90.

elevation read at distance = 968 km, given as 105.9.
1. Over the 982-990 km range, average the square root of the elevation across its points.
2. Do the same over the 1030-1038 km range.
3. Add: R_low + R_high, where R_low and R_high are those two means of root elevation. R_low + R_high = 20.4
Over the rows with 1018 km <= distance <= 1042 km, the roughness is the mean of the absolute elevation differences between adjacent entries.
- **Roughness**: 2.9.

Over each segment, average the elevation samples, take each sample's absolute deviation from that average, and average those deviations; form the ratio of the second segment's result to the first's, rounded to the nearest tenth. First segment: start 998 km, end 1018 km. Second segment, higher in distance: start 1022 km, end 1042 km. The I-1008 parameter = 1.3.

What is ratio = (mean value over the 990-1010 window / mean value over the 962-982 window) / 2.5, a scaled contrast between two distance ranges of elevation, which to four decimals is 0.3971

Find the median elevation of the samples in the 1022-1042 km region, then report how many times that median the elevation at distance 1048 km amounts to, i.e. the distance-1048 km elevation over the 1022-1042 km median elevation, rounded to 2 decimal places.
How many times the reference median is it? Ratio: 1.05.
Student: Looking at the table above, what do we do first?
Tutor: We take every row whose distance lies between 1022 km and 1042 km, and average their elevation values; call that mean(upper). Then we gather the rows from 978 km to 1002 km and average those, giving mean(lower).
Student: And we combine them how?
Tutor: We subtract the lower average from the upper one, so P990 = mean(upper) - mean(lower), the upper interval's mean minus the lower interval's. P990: -3.9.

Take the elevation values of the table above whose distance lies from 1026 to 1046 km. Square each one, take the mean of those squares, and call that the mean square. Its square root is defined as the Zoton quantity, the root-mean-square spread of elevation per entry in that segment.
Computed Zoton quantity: 104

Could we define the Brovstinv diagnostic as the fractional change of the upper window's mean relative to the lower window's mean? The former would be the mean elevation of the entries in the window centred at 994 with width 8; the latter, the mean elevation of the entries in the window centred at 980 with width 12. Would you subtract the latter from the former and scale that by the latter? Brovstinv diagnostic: 0.06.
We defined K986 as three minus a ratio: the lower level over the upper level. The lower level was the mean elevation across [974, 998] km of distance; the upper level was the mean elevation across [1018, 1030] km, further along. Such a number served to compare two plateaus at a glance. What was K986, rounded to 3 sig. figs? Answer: 1.98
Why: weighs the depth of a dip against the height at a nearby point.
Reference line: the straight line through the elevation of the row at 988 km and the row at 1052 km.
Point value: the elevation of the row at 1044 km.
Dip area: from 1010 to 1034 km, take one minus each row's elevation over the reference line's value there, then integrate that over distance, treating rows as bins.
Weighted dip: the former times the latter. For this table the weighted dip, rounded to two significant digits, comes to 94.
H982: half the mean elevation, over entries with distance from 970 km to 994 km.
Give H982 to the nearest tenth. 53.0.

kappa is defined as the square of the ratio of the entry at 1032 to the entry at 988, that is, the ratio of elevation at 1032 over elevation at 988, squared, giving 0.90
